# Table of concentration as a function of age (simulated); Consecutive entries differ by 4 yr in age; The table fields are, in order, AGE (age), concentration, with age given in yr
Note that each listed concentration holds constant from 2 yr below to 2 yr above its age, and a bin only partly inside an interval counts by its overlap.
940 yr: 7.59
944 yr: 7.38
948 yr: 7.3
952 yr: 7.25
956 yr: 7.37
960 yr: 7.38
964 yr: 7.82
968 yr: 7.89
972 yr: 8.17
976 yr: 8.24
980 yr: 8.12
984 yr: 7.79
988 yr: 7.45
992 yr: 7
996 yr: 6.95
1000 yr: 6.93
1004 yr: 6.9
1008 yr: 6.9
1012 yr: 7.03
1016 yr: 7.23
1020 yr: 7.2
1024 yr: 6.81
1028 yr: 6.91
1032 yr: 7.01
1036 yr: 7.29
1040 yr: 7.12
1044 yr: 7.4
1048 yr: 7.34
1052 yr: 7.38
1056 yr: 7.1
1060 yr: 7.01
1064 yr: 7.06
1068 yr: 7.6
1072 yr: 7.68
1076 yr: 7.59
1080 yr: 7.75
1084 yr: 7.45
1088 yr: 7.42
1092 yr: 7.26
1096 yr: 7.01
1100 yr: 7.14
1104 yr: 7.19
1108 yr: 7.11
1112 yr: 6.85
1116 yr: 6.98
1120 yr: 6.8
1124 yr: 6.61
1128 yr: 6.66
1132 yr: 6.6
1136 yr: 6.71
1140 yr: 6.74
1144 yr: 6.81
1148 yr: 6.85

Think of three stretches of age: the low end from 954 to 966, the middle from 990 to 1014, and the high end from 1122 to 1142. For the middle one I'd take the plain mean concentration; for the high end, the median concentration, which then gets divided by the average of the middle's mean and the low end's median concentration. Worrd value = 0.93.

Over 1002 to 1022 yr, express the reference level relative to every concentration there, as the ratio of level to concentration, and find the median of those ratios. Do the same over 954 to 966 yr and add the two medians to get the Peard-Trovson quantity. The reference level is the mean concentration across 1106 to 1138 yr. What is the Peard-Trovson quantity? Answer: 1.89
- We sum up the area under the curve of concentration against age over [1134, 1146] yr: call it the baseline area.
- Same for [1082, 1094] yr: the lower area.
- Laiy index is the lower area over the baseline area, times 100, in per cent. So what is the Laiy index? 109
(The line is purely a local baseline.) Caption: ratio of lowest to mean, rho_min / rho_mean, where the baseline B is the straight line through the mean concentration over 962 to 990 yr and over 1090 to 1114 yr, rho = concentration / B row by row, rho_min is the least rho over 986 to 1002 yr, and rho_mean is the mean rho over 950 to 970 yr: 0.95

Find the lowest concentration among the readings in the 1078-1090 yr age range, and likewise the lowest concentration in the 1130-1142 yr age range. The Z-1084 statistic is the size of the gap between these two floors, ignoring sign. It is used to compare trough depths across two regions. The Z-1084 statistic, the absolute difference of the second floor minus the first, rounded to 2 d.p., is 0.82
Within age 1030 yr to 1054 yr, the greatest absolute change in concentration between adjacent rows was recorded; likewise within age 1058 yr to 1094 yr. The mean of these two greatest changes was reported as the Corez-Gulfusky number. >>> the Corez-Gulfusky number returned 0.41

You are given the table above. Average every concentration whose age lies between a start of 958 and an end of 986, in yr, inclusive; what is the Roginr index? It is 7.9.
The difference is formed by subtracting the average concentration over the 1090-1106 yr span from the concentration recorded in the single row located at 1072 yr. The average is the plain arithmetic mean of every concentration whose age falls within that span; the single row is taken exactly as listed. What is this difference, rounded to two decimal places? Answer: 0.53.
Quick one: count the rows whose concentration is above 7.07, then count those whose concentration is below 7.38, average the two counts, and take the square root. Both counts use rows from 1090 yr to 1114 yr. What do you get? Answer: 2.24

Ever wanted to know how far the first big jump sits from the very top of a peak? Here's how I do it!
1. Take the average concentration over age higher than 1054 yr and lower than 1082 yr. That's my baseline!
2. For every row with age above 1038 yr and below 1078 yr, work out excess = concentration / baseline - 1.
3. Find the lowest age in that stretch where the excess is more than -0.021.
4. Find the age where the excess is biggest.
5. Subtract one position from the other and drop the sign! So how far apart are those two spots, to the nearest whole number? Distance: 28 yr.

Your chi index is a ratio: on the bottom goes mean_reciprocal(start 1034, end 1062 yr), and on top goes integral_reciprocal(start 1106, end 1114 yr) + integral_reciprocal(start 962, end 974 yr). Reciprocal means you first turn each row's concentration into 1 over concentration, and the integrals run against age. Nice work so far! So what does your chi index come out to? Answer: 19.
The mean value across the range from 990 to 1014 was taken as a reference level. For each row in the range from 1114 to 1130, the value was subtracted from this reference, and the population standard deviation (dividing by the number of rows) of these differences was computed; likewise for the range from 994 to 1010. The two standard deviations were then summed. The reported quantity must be 0.16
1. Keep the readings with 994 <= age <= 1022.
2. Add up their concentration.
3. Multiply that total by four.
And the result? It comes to 197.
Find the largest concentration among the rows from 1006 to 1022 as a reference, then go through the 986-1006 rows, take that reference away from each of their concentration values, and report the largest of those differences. 0.22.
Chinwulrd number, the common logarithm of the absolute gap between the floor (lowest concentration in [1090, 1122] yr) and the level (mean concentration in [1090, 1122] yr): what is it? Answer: -0.62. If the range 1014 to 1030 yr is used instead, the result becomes -0.64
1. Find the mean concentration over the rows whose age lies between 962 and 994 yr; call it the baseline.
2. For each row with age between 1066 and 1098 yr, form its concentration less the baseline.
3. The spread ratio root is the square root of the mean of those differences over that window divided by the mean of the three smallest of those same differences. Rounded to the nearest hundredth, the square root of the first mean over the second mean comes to 0.77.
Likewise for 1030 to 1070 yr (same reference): 0.86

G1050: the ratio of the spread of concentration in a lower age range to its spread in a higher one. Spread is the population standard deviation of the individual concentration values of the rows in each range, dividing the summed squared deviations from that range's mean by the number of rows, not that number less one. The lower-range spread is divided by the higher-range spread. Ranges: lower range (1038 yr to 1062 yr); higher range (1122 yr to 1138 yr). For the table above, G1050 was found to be 3.5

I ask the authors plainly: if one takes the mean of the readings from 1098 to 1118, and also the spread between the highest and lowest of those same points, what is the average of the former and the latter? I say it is 3.70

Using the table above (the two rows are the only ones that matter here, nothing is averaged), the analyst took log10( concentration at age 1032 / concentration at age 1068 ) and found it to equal -0.035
